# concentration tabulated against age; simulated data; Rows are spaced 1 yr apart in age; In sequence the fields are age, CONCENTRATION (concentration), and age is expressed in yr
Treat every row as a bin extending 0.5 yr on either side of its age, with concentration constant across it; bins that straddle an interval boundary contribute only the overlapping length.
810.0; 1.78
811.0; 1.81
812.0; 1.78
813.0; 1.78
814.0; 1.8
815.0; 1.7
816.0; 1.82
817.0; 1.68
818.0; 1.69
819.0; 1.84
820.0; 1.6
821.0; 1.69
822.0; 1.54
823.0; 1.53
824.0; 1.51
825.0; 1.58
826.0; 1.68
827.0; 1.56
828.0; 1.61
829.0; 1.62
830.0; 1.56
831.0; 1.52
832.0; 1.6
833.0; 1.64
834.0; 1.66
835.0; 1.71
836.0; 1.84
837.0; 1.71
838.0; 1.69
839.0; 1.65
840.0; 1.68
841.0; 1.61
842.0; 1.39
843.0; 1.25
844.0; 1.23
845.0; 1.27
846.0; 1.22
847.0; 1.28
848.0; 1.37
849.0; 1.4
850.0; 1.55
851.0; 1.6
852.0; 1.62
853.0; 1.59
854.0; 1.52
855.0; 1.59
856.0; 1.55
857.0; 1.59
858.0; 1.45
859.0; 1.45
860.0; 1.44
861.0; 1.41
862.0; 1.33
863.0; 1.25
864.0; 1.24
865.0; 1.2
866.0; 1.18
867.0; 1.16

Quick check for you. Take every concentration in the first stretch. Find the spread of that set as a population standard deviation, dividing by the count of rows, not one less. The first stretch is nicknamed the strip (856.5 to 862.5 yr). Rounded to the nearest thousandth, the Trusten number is 0.077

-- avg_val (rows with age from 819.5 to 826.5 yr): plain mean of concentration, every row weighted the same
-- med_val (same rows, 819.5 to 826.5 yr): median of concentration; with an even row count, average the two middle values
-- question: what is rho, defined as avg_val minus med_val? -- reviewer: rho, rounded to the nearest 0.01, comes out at 0.01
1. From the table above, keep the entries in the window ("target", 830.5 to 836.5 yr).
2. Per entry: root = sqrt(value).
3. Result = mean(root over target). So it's 1.29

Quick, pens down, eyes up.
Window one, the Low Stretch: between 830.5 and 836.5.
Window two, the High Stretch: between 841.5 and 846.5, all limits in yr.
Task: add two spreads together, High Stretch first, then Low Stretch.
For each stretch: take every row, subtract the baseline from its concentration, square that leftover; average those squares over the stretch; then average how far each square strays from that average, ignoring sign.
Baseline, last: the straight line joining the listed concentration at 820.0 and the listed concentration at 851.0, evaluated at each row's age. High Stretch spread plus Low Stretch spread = 0.043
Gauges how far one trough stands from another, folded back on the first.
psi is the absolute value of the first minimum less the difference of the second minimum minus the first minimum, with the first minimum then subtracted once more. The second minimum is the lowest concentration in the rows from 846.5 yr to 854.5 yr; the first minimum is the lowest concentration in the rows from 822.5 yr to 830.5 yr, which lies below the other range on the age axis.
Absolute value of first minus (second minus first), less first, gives 0.23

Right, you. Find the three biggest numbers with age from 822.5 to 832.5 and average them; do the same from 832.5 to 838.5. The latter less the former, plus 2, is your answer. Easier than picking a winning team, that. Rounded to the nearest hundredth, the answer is 2.12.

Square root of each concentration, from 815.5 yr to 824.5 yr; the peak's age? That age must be 819.0 yr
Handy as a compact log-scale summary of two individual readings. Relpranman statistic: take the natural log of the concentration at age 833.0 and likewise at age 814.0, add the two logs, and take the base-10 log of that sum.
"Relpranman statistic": 0.03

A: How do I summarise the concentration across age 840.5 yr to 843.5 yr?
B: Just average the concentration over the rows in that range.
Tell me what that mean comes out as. 1.42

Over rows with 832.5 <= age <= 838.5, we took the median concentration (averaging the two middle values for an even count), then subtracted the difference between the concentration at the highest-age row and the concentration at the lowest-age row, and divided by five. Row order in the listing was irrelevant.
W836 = 0.330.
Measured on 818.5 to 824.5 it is 0.380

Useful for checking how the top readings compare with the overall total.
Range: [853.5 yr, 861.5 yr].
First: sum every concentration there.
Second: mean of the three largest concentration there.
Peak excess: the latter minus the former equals -10.4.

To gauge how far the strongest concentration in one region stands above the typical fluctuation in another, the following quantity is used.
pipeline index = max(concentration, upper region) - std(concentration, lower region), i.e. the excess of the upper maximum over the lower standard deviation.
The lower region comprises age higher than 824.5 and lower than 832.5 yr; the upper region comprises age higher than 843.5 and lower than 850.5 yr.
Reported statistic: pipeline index 1.50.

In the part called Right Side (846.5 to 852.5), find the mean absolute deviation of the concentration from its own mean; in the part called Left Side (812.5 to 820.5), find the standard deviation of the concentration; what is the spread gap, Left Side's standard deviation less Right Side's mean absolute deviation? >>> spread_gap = -0.04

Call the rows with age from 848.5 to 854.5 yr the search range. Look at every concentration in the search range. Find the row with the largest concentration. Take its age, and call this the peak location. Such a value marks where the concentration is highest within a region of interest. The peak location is 852.0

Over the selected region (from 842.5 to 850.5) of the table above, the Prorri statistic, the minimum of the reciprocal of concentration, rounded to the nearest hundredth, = 0.65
